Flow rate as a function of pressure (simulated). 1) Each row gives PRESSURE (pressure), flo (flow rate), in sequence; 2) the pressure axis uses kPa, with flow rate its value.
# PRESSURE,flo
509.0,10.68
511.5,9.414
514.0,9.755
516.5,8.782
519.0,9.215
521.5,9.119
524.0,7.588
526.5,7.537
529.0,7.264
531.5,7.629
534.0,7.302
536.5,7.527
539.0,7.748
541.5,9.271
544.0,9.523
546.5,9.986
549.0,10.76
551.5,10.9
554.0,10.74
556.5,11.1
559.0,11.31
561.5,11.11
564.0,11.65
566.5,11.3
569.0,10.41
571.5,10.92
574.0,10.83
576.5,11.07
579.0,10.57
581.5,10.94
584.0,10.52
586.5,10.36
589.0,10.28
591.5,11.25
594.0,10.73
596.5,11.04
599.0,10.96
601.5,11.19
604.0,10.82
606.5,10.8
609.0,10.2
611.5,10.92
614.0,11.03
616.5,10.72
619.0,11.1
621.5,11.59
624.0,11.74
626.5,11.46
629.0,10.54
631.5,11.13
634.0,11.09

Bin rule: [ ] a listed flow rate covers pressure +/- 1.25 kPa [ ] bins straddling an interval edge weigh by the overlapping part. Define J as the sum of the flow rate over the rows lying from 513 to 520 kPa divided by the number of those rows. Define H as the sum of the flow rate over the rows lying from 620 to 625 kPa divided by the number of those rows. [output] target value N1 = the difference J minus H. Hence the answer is -2.4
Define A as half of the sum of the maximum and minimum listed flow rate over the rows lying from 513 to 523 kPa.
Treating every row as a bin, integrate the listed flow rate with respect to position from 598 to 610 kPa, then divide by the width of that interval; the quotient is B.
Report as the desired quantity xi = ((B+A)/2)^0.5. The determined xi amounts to 3.17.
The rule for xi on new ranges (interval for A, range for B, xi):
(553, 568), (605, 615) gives 3.31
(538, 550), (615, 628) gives 3.21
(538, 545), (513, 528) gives 2.94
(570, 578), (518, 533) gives 3.08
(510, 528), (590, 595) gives 3.13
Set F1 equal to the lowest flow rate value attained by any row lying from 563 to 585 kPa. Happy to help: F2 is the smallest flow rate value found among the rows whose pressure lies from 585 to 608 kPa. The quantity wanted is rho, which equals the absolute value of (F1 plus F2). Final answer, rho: 20.7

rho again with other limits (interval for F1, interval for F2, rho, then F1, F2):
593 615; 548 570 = 20.6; 10.2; 10.41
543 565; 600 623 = 19.7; 9.523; 10.2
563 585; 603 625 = 20.6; 10.41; 10.2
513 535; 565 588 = 17.6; 7.264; 10.36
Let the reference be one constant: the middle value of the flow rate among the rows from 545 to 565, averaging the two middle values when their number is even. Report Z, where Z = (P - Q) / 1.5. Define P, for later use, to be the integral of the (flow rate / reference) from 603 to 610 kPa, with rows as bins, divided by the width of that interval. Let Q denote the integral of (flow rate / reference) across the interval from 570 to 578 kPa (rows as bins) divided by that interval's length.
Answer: -0.018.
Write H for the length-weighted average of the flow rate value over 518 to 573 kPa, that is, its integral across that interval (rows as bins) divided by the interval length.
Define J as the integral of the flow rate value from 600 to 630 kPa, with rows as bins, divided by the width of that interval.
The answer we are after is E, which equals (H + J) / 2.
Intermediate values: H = 9.5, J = 11.0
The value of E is 10.3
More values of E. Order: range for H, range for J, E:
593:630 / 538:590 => 10.8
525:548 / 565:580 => 9.5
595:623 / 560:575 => 11.0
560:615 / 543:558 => 10.7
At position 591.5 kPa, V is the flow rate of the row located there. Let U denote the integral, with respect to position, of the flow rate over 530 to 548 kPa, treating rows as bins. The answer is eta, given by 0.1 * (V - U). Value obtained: -14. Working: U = 152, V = 11.25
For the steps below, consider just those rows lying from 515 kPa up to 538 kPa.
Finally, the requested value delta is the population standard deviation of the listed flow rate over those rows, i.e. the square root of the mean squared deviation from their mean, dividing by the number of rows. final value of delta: 0.75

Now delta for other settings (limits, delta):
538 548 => 0.84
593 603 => 0.17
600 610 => 0.35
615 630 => 0.44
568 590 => 0.27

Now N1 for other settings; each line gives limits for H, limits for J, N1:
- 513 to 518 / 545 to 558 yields 1.4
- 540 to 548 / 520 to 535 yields -1.9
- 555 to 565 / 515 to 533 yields -3.1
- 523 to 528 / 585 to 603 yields 3.3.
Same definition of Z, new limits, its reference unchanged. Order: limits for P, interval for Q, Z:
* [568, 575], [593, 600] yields -0.011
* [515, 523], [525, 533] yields 0.093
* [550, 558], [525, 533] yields 0.209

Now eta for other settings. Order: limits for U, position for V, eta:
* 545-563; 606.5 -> -18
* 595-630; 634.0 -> -37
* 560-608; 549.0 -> -51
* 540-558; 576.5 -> -17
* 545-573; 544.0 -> -30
